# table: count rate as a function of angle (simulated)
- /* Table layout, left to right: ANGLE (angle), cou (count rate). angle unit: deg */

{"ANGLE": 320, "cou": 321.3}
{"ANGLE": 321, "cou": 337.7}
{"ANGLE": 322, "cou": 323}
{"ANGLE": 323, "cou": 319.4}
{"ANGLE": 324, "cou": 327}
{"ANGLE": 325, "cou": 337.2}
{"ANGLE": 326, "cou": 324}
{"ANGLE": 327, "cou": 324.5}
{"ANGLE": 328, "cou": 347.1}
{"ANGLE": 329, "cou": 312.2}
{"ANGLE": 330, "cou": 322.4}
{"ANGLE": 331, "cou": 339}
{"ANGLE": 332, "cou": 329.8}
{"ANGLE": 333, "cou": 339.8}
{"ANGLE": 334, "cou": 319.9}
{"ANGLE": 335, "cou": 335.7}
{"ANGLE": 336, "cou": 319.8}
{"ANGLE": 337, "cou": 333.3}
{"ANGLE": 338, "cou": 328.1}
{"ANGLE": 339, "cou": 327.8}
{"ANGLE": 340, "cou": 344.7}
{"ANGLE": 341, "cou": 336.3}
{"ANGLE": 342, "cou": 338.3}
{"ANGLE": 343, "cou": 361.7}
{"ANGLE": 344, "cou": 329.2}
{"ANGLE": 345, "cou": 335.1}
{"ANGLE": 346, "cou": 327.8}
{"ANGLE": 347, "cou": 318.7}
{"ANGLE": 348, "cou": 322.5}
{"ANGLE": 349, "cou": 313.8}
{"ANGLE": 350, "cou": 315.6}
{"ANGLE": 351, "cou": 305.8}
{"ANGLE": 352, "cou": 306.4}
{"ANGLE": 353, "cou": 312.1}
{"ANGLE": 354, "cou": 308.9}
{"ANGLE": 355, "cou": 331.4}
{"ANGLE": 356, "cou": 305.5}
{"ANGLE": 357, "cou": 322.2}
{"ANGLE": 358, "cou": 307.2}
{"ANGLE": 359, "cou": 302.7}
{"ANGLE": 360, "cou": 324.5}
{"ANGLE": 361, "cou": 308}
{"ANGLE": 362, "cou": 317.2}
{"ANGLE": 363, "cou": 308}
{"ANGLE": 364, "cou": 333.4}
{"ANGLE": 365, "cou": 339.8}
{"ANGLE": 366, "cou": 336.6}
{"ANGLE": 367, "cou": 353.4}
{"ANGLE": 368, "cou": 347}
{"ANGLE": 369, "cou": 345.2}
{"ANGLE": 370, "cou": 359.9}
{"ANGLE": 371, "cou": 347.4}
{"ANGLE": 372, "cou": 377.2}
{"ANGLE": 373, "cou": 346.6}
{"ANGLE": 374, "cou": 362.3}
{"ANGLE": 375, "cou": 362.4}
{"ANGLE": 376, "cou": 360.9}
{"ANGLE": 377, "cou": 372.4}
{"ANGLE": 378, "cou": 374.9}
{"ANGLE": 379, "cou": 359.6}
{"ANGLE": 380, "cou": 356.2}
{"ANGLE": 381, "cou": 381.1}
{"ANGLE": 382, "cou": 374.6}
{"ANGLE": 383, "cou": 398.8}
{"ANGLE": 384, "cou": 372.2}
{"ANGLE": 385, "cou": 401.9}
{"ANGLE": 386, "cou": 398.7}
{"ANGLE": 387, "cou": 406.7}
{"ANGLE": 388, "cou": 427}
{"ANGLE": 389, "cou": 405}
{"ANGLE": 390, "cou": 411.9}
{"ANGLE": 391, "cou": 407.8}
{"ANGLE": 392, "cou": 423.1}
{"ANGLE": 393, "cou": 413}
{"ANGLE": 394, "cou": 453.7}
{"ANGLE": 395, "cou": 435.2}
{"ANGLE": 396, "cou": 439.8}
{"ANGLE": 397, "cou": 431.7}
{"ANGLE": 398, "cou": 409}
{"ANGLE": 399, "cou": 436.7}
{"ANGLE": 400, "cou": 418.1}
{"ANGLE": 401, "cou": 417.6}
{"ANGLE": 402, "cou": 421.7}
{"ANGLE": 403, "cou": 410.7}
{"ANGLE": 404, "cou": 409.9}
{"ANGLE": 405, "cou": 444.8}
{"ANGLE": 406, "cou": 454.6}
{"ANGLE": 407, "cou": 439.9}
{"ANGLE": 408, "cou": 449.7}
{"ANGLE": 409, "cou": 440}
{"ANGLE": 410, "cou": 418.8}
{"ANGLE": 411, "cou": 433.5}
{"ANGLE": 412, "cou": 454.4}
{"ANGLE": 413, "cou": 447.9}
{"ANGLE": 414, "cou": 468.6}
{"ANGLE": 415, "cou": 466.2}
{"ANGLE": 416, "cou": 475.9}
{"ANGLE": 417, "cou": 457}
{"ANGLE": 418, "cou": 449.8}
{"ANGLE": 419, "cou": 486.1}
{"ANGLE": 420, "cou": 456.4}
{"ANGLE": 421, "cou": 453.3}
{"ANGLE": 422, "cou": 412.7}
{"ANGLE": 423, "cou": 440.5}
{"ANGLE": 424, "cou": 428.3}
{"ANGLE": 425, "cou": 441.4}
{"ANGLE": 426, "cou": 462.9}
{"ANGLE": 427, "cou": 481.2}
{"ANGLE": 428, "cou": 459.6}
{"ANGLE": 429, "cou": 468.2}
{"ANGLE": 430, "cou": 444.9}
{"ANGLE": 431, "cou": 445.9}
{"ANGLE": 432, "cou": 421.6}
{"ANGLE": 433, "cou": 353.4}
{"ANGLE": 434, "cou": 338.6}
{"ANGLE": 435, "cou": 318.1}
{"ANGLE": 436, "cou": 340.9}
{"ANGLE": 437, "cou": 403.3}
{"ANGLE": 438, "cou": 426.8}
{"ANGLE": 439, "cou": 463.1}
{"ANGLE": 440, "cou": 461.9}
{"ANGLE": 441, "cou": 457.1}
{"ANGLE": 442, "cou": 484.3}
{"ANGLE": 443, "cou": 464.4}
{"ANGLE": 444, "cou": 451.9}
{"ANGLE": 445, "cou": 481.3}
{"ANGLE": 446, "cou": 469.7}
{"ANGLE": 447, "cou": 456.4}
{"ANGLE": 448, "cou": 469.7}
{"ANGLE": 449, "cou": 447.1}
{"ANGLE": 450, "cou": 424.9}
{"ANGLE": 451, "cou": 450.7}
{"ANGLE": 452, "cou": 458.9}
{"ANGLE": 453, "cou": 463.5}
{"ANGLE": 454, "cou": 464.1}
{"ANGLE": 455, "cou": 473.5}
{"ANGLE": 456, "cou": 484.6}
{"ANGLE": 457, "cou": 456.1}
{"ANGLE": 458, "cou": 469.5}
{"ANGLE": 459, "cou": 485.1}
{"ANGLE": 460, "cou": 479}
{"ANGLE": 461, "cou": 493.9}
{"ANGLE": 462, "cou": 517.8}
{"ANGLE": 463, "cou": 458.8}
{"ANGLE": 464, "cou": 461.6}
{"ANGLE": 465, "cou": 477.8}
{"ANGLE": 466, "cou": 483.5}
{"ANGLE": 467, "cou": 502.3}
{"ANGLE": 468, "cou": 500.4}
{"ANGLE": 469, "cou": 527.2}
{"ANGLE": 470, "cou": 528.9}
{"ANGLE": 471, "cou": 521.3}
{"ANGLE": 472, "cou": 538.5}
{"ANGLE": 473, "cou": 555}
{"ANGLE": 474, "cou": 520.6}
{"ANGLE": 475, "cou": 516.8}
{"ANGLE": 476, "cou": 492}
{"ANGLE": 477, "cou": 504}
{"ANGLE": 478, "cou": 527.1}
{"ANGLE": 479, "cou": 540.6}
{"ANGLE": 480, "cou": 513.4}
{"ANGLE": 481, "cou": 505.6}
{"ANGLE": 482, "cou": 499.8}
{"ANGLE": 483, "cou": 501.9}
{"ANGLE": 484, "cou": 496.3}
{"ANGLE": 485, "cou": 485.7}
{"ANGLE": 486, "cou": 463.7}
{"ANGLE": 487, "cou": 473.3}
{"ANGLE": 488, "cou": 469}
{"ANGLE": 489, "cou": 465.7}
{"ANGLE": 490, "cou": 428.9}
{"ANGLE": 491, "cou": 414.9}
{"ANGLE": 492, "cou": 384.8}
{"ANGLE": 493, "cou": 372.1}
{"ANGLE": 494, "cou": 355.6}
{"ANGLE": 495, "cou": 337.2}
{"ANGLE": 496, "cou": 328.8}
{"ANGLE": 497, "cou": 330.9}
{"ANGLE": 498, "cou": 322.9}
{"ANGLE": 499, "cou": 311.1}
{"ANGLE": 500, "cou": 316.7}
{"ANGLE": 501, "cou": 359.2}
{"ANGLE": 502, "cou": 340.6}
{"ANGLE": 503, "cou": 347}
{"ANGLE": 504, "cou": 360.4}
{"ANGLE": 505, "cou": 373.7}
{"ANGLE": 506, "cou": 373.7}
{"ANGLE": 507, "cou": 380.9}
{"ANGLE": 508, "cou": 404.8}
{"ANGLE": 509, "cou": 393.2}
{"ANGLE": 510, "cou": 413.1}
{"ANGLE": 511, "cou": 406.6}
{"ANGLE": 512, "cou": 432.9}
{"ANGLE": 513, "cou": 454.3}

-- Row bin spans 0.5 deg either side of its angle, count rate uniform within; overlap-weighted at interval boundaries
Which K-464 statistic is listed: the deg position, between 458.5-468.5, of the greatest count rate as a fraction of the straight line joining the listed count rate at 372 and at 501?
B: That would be 462 deg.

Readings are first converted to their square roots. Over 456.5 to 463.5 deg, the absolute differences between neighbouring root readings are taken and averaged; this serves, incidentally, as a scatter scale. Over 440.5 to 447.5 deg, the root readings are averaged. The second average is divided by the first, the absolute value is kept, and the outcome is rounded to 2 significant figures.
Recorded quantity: 43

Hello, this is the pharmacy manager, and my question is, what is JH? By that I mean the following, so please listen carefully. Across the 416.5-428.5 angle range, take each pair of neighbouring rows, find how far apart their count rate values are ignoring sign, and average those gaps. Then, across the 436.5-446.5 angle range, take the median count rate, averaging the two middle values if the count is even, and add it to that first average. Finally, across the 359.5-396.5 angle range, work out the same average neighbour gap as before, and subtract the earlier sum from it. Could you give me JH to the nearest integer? -470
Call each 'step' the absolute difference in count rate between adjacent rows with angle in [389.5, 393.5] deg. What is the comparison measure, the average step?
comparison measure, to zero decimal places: 10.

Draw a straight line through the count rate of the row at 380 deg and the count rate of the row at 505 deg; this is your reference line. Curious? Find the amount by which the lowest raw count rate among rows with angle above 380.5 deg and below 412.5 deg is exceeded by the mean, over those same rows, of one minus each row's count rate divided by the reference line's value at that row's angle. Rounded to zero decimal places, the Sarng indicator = -372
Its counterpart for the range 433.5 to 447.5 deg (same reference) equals -318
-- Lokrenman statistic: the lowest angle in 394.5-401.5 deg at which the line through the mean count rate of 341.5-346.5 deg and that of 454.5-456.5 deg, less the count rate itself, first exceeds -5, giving 398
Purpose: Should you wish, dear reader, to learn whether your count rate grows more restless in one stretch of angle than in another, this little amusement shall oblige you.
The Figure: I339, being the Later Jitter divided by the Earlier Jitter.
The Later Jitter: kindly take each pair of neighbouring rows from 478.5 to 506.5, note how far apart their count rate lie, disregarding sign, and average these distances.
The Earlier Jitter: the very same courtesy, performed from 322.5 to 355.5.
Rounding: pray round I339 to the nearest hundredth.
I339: 1.15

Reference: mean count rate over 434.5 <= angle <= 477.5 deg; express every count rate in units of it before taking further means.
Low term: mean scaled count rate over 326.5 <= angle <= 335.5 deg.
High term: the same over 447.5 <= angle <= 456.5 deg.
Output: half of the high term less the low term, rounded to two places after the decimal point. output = 0.14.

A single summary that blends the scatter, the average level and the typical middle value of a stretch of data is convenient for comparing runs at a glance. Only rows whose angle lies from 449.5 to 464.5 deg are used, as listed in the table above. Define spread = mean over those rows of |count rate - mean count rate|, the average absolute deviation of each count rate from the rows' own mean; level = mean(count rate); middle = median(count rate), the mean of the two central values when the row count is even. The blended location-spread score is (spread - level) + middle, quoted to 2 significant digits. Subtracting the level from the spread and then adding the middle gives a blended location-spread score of 10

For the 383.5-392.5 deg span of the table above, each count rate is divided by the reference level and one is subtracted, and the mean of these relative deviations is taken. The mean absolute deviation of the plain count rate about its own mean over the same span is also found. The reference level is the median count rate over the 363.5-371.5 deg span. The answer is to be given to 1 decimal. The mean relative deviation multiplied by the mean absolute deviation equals 1.8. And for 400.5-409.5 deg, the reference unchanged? 3.8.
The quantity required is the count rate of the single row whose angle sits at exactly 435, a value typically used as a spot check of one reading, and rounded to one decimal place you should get 318.1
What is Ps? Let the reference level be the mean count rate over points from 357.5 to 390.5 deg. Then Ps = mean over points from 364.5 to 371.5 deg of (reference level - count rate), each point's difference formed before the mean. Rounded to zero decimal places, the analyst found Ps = 13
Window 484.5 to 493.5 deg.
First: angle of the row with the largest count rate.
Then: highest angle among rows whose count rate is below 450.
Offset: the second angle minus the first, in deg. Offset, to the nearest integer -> 8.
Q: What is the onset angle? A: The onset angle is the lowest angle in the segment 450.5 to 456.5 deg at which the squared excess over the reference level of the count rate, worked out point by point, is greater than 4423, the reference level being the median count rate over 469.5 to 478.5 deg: 451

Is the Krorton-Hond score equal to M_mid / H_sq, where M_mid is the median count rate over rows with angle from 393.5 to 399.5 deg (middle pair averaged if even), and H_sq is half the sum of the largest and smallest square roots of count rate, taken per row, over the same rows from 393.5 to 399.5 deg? 21.0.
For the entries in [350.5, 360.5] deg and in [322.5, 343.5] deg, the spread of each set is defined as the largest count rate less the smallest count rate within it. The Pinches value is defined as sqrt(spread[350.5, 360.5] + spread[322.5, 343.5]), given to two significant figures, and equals 8.8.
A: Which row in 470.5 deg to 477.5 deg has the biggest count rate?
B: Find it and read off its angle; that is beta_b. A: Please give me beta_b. 473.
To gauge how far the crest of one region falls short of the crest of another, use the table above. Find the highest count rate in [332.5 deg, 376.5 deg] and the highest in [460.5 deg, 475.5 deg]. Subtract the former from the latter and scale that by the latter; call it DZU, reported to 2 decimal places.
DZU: 0.32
